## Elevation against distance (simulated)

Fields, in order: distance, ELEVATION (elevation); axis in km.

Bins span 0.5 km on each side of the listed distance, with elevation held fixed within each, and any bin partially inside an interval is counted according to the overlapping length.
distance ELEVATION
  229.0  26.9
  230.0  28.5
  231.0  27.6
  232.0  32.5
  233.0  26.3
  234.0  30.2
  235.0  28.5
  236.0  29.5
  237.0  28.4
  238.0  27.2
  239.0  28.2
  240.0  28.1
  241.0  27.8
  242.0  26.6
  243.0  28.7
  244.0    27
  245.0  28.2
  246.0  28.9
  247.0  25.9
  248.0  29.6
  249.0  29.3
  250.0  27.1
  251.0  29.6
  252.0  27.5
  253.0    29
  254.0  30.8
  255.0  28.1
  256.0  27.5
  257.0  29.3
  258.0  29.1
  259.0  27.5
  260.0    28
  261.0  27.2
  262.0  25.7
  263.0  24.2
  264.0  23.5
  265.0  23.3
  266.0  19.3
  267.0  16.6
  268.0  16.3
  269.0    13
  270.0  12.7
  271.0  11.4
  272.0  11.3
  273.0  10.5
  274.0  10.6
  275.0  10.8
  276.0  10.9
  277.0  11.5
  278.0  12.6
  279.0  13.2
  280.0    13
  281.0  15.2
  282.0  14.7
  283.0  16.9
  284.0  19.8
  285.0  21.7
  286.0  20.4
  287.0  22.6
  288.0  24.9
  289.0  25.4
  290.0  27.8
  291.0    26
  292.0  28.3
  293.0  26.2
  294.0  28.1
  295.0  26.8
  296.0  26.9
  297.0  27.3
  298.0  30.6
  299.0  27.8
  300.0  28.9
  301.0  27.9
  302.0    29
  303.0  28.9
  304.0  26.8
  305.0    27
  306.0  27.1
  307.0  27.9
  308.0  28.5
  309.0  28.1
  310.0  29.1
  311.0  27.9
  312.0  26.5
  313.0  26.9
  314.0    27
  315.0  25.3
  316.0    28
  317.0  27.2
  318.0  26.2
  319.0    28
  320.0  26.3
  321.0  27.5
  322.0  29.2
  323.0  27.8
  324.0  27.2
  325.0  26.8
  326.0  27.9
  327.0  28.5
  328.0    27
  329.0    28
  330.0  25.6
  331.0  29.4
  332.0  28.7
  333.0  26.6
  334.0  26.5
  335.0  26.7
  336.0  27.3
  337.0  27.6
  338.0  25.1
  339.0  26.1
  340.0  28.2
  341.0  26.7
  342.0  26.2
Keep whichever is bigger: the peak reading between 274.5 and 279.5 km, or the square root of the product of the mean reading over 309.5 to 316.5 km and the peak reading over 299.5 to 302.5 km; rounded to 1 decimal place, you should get 28.1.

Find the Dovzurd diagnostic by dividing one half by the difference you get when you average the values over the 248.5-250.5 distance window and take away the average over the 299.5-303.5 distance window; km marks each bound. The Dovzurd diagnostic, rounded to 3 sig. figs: -1.05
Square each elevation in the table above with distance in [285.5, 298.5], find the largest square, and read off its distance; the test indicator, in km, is 298.0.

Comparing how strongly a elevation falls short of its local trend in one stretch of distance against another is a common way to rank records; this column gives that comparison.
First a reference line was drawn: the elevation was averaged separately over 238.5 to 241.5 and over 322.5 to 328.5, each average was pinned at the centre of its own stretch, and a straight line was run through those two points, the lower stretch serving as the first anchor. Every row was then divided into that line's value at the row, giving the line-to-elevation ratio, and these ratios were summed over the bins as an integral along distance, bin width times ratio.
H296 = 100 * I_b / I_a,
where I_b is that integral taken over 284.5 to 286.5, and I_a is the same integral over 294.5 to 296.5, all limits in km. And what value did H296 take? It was 128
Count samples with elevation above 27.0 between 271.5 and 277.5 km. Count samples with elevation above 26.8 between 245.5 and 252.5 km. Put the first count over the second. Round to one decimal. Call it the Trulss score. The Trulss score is 0.0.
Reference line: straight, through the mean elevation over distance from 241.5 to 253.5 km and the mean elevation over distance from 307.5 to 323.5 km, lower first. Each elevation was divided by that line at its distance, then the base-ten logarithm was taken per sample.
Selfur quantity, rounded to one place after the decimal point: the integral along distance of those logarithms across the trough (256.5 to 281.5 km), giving -5.6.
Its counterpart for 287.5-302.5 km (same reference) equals -0.1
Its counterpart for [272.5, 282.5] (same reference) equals -3.6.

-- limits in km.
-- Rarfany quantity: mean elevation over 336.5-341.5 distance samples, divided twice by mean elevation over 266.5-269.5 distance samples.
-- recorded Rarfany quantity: 0.11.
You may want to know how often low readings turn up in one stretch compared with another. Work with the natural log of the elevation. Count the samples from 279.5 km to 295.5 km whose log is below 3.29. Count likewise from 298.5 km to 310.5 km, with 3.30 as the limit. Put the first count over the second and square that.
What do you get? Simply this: 18.8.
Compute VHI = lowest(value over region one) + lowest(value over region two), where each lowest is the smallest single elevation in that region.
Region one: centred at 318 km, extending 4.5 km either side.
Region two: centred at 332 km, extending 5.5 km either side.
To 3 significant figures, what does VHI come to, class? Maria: 50.9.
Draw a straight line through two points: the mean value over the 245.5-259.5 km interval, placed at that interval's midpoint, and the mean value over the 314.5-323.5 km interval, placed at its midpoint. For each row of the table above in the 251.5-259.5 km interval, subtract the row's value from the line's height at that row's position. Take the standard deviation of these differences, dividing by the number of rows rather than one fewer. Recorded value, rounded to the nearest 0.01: 1.09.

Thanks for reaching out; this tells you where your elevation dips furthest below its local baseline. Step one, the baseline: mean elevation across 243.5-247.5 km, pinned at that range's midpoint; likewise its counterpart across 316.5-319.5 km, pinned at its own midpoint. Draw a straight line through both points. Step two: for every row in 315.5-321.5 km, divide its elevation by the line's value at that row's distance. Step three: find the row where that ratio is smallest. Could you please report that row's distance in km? 318.0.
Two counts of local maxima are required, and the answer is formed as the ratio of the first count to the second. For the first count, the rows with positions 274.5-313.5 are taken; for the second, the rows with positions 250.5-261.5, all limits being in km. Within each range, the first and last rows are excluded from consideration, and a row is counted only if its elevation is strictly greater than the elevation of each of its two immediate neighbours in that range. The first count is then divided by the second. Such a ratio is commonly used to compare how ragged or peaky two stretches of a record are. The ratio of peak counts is 3.7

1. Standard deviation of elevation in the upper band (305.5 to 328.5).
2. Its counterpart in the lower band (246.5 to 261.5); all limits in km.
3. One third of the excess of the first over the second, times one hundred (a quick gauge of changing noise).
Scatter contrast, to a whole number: -11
